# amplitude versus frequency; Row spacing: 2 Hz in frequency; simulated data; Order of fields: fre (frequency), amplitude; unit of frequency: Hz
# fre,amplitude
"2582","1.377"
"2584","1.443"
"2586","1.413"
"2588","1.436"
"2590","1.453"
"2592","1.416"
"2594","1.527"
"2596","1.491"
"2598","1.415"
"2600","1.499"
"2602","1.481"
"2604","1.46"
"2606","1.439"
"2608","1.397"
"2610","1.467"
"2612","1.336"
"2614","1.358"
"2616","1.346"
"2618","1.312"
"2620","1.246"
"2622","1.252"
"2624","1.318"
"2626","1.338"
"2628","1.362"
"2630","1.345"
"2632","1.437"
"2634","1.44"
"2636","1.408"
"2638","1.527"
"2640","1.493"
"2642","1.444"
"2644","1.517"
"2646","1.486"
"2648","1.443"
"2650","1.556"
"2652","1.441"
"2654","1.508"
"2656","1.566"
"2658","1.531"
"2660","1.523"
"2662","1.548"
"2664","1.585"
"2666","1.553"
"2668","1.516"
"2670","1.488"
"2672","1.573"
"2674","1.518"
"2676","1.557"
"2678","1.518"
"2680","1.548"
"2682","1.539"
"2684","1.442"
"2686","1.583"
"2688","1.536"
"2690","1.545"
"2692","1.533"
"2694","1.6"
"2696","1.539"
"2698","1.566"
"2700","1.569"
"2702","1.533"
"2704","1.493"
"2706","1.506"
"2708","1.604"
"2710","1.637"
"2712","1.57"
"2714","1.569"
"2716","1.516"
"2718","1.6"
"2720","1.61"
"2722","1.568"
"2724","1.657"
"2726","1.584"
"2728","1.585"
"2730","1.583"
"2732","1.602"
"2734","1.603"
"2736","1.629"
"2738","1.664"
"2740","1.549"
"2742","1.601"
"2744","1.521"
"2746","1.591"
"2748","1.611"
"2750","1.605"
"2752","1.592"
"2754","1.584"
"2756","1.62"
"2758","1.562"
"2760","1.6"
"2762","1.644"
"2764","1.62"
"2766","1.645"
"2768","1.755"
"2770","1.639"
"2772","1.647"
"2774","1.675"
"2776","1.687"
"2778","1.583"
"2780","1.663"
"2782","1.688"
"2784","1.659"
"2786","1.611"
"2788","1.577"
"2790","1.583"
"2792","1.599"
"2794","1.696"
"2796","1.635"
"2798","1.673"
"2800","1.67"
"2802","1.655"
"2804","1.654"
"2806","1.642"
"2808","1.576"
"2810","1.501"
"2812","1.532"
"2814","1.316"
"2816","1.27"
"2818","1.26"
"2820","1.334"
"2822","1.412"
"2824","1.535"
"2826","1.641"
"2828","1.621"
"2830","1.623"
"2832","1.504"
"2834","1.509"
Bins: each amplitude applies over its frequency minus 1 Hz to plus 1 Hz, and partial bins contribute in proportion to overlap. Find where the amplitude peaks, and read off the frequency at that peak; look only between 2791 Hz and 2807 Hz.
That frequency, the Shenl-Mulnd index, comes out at 2794 Hz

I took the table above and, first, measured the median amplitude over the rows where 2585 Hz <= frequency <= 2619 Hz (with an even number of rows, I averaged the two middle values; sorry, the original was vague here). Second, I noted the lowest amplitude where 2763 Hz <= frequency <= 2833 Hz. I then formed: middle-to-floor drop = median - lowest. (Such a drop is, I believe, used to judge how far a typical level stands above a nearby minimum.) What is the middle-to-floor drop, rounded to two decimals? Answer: 0.18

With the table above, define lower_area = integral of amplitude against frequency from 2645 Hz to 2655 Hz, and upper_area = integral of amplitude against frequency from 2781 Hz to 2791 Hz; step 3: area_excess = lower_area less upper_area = -1.4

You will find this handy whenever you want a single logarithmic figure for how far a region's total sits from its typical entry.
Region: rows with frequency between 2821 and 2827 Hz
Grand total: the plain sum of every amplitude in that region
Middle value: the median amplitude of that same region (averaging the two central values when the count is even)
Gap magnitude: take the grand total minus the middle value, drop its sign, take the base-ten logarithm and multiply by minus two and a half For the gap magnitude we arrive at -1.21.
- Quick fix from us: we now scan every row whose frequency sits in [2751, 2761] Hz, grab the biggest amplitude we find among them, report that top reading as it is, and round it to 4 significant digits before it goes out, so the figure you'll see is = 1.620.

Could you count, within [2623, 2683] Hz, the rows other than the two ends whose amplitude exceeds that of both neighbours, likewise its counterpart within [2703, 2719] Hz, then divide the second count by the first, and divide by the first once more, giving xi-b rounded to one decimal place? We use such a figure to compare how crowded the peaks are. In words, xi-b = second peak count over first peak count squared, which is 0.0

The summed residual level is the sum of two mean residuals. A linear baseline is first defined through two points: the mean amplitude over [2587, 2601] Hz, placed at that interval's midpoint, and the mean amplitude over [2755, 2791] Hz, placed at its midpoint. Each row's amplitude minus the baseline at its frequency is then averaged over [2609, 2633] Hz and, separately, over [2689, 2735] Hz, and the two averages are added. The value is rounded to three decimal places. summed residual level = -0.150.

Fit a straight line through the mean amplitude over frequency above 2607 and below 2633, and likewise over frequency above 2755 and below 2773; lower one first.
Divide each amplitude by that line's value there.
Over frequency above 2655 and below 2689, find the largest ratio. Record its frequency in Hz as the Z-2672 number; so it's 2664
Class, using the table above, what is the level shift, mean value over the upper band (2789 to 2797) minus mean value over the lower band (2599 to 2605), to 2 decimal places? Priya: 0.15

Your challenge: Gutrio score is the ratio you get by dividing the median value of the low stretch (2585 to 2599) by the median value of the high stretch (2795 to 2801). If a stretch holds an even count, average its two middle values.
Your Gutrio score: 0.86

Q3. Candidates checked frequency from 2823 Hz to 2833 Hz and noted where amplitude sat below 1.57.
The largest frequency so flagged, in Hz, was 2832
